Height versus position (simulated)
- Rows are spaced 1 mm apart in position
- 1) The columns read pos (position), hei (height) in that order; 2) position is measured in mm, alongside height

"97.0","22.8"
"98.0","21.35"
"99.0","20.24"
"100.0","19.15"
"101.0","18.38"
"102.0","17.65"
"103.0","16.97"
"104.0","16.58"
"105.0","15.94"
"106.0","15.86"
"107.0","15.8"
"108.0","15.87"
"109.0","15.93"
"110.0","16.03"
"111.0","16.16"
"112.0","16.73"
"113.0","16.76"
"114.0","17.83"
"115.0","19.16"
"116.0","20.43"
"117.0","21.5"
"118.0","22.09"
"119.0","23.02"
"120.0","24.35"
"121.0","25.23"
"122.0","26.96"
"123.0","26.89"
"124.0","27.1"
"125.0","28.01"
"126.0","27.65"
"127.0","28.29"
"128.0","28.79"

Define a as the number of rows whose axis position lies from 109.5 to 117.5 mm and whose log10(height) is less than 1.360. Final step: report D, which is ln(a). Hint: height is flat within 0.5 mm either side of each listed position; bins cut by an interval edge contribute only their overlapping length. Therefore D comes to 2.08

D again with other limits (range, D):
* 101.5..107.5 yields 1.79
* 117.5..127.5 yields 0.00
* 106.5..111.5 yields 1.61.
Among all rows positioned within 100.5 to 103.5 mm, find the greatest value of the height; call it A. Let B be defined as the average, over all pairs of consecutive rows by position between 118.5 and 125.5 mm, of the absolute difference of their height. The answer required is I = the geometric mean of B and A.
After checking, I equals 3.96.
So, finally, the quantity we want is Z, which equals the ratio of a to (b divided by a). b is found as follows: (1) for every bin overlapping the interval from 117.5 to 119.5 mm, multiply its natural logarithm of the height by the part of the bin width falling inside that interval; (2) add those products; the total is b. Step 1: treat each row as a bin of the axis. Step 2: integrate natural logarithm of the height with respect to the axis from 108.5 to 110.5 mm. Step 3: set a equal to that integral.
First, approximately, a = 5.5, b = 6.2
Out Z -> 4.9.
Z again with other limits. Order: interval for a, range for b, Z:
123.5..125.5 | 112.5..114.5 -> 7.7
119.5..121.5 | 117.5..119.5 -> 6.6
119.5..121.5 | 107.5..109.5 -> 7.5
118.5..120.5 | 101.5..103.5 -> 7.0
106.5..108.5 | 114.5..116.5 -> 5.1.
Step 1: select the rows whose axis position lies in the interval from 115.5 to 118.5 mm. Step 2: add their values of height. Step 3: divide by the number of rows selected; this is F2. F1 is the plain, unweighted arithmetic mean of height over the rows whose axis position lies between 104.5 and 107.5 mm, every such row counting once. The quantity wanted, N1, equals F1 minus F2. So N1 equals -5.5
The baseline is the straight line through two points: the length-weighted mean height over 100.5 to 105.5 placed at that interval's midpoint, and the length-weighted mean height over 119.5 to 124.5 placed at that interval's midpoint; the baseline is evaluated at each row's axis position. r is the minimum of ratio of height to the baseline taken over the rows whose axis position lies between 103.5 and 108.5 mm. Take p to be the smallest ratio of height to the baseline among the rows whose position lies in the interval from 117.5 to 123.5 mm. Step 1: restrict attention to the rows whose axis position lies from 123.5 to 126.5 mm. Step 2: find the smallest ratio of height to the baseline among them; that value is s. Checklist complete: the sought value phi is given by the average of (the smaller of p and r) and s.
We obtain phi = 0.901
